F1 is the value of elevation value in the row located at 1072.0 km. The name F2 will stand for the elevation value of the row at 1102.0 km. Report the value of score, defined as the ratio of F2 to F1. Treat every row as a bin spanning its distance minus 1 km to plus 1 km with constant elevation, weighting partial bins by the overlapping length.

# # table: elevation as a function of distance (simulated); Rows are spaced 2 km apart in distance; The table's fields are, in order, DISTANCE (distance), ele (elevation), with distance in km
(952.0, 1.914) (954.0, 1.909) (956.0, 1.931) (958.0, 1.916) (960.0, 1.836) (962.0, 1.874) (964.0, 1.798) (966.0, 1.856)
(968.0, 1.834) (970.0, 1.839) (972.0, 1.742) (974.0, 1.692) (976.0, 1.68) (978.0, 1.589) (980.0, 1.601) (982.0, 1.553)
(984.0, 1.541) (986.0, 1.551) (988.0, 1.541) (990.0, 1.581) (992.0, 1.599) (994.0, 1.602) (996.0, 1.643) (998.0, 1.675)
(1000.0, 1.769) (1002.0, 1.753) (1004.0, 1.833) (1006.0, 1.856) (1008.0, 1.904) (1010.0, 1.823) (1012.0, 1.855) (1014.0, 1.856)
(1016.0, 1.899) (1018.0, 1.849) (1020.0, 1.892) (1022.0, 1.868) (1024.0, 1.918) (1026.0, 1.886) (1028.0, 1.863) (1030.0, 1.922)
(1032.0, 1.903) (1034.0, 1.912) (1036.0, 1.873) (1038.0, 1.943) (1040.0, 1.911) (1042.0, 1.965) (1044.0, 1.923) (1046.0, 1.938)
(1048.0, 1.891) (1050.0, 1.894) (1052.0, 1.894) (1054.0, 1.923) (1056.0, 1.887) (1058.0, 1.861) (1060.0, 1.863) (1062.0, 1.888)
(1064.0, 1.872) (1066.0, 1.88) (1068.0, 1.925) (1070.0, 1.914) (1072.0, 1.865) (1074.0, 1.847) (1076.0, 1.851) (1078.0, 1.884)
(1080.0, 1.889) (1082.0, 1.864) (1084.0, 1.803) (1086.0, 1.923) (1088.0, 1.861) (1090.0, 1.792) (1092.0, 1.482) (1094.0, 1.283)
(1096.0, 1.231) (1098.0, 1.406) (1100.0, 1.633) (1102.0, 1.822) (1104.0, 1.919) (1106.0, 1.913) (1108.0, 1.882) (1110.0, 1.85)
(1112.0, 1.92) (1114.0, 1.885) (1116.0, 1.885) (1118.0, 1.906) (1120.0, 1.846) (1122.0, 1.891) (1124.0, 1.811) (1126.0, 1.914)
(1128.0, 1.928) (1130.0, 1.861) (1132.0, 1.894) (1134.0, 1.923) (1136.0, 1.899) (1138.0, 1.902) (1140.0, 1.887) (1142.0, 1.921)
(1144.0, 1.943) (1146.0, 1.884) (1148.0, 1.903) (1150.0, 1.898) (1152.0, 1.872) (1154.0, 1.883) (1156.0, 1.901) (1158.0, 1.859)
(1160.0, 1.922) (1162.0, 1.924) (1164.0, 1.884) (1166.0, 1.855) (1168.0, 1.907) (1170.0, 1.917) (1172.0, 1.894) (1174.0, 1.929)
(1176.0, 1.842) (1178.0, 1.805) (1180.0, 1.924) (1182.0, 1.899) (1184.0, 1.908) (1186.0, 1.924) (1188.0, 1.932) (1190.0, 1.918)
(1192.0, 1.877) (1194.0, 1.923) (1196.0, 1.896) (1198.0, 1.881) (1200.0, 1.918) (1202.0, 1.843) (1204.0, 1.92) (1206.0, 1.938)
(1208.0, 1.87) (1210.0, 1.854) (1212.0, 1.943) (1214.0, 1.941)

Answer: 0.98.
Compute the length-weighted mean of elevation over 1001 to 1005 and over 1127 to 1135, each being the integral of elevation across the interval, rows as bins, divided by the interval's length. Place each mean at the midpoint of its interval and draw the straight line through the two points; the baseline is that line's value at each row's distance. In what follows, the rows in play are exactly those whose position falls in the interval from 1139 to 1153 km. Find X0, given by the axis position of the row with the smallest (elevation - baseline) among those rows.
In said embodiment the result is 1152.0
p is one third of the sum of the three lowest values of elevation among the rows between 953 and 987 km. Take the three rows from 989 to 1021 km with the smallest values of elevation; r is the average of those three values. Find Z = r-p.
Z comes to 0.05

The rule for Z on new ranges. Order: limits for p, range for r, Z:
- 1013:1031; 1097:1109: -0.24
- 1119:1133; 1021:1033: 0.03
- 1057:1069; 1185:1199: 0.02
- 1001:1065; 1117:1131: 0.04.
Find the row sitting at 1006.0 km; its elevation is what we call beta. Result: 1.856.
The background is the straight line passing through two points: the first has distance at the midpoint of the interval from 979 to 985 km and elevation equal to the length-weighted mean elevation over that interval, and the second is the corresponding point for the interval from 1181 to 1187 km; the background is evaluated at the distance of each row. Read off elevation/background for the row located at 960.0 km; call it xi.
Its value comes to 1.20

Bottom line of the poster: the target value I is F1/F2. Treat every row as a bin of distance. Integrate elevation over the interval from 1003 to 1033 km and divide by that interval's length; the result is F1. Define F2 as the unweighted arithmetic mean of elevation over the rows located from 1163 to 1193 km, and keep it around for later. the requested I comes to 0.990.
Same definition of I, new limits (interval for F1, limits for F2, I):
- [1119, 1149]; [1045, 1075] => 1.002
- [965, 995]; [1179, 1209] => 0.868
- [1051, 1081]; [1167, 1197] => 0.991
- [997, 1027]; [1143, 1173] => 0.972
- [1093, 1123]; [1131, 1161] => 0.922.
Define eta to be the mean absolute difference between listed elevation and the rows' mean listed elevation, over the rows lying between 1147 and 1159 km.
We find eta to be 0.015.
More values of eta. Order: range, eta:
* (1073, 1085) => 0.023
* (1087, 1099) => 0.212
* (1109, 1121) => 0.023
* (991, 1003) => 0.059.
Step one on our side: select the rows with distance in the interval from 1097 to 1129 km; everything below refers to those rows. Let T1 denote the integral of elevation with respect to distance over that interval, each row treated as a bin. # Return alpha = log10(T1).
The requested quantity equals 1.77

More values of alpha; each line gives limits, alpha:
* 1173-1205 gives 1.78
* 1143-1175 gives 1.78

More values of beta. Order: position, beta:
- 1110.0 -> 1.85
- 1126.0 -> 1.914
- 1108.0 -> 1.882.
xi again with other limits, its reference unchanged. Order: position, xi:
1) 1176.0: 0.97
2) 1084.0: 1.04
